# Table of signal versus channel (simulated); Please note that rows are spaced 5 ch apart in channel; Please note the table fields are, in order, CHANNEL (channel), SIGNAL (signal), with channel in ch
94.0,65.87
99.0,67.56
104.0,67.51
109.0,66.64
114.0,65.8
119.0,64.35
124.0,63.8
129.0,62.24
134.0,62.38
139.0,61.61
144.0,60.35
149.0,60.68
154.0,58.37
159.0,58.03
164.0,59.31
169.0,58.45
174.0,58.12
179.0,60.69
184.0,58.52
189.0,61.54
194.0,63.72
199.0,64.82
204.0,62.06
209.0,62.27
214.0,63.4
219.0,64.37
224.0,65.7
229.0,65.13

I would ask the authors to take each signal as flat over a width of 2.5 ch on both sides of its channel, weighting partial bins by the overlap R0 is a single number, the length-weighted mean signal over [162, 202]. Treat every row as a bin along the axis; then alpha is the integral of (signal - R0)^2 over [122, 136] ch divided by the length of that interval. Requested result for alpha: 4.9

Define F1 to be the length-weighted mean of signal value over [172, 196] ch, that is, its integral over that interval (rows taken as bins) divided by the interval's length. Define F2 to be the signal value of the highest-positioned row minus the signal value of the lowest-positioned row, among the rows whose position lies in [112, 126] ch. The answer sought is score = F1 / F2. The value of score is -30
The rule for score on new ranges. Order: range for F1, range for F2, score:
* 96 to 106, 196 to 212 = -26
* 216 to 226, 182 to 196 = 12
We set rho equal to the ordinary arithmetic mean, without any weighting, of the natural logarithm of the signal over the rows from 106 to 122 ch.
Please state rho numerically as 4.18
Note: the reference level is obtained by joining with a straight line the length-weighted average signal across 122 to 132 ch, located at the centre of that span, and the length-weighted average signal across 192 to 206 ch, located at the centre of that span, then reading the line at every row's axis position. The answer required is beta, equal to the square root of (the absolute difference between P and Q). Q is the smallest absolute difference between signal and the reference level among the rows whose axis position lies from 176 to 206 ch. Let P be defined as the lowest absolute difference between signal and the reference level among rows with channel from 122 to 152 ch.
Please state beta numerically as 0.7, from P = 0.6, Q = 0.2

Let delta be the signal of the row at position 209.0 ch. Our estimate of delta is 62.27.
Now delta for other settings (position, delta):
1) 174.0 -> 58.12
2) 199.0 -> 64.82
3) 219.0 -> 64.37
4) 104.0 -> 67.51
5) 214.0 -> 63.4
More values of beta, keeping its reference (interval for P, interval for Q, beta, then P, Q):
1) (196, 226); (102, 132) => 0.6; 0.3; 0.7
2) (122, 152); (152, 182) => 1.4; 0.6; 2.7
